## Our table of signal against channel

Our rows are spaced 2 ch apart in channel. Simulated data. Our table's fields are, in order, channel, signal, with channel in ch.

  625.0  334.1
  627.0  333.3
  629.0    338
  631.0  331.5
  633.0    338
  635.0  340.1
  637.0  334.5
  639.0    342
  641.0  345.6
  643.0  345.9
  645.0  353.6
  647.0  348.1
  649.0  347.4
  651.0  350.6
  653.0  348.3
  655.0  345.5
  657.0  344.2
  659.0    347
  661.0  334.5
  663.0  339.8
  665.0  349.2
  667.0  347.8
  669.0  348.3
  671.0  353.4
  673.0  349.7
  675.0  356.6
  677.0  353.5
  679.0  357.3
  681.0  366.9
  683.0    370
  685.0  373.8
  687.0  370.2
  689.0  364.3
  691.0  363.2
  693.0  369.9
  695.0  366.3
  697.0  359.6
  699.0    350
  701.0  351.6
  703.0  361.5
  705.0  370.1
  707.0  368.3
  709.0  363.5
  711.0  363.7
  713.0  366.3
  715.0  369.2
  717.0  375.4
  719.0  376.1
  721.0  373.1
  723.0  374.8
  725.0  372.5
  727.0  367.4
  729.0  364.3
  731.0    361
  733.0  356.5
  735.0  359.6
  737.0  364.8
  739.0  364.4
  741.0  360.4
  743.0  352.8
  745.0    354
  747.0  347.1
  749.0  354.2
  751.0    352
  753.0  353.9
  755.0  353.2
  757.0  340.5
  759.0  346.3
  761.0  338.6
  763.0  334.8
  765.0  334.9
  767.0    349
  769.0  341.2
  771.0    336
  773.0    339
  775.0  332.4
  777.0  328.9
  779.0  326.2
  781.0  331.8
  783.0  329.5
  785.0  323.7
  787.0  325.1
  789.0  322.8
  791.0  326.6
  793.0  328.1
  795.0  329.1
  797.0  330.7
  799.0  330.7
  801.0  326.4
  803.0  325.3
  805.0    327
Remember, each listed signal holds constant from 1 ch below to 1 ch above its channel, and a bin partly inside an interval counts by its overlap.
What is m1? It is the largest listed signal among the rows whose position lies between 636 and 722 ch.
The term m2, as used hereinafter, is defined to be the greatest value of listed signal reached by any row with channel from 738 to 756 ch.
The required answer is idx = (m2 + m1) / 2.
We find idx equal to 370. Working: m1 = 376.1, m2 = 364.4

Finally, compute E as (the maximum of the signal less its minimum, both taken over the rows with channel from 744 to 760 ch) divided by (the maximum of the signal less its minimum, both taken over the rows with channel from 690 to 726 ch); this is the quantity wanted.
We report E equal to 0.5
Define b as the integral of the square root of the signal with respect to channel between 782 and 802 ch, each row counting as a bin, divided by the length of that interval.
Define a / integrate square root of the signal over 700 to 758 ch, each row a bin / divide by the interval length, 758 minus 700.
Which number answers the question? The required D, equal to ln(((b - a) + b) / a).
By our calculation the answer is -0.10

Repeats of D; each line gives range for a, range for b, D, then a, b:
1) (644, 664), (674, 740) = 0.05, 18.6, 19.1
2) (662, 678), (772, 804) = -0.06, 18.7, 18.1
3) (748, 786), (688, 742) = 0.07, 18.4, 19.1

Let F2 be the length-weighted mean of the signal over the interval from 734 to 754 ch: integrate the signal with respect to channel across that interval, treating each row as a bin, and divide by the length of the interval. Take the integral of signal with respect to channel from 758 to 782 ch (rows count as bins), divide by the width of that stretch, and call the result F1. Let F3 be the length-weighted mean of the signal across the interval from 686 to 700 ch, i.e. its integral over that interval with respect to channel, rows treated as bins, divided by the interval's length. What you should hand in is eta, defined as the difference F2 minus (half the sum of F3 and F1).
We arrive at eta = 6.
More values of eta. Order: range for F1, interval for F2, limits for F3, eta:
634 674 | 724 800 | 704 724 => -14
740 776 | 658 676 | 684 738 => -8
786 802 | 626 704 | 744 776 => 15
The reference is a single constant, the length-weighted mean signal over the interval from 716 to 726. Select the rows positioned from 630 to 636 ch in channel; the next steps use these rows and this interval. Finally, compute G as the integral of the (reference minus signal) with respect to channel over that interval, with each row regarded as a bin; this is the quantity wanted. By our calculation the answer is 227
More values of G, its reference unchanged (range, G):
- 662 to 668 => 173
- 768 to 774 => 214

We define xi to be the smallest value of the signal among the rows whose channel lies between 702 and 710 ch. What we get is 361.5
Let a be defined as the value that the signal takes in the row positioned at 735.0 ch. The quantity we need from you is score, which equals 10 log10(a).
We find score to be 25.6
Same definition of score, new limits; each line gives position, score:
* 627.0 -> 25.2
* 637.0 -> 25.2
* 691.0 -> 25.6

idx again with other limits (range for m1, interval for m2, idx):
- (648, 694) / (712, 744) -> 375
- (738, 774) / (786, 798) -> 348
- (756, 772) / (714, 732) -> 363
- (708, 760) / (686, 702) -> 373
